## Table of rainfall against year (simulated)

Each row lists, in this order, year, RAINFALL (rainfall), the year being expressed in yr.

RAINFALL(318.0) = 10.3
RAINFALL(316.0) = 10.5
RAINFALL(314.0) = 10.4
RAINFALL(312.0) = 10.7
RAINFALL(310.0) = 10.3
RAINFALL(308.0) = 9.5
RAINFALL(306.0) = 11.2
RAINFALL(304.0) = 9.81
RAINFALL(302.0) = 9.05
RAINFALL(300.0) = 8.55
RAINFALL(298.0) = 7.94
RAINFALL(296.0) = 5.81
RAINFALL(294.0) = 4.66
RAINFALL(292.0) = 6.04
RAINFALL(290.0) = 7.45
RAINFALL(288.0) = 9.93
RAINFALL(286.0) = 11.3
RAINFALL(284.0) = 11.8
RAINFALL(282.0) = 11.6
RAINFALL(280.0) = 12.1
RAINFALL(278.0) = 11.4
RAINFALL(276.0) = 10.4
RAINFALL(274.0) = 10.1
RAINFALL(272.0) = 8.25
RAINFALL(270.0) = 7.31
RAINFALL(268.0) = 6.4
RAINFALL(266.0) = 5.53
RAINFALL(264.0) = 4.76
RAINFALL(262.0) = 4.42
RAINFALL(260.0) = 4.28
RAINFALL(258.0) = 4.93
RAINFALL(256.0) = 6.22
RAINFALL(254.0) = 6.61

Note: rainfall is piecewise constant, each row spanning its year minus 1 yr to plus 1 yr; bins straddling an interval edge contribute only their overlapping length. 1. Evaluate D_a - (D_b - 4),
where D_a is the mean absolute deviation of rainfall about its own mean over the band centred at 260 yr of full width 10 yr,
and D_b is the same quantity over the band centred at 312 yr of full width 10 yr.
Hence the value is 4.2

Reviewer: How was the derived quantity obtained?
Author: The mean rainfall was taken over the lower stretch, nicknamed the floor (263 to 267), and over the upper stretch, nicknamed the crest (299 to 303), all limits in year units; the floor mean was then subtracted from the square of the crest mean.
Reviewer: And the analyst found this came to 72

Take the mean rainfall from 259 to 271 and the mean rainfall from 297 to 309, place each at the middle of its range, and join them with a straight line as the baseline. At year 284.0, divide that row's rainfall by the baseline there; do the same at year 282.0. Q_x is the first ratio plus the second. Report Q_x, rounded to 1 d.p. 3.2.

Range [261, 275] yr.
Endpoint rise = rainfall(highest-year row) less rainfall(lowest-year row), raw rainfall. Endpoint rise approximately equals 6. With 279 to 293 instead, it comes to -6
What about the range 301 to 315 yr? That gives 1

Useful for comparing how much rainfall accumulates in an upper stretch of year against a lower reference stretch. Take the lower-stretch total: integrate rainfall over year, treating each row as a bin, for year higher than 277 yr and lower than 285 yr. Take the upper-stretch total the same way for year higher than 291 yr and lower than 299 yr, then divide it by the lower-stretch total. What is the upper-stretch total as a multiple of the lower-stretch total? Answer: 0.5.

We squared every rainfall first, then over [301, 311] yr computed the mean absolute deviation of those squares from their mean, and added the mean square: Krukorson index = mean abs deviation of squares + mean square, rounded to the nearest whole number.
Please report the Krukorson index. 113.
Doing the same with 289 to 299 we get 56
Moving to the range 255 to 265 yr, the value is 30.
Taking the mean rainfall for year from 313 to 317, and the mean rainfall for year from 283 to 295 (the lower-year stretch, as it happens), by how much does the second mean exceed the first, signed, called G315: -1.9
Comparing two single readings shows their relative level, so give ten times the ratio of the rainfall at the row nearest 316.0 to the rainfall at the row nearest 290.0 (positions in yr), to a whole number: 14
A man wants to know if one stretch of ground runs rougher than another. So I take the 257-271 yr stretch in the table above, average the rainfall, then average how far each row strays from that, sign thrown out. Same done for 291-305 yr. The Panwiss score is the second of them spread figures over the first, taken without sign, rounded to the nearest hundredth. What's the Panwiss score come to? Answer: 1.84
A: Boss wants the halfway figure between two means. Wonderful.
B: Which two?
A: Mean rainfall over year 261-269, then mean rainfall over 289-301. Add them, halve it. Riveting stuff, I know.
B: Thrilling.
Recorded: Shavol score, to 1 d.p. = 6.0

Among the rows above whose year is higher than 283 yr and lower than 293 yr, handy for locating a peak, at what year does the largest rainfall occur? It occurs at 284.0 yr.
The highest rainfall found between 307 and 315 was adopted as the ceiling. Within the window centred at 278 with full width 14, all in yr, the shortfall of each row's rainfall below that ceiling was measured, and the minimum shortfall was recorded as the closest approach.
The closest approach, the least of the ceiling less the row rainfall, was -1.4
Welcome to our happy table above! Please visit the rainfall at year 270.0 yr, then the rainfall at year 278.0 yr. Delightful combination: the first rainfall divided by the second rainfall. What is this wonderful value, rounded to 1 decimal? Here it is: 0.6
